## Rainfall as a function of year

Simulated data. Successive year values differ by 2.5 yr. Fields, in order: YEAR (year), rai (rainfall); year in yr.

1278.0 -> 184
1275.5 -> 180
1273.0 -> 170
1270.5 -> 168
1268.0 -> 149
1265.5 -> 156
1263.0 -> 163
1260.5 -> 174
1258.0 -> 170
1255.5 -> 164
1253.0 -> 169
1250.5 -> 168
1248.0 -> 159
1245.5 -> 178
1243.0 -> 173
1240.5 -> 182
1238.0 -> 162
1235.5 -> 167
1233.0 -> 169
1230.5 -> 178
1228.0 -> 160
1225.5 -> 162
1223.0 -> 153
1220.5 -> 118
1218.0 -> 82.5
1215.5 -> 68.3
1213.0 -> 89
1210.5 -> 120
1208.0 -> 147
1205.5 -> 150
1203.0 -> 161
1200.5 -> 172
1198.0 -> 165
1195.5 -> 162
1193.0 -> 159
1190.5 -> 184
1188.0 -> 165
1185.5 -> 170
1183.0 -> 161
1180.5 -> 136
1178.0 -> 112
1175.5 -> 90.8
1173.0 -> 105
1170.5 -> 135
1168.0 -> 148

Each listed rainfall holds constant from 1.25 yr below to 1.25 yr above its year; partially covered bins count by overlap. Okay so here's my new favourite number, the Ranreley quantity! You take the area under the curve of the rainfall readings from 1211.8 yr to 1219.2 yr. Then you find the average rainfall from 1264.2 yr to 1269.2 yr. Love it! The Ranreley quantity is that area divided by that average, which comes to 3.9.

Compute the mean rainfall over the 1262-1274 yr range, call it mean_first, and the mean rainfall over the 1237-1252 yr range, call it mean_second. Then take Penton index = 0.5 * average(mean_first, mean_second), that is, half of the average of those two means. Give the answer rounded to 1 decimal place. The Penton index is 82.9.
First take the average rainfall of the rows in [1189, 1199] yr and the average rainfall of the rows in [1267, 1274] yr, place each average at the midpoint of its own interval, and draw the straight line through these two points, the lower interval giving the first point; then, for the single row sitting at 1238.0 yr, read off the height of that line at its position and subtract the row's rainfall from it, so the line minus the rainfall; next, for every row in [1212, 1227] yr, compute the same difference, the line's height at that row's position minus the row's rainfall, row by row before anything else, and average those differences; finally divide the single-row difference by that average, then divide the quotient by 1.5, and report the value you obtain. 0.03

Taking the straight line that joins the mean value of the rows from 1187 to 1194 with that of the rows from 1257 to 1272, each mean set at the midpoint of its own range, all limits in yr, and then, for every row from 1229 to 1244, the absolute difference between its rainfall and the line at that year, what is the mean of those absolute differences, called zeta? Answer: 7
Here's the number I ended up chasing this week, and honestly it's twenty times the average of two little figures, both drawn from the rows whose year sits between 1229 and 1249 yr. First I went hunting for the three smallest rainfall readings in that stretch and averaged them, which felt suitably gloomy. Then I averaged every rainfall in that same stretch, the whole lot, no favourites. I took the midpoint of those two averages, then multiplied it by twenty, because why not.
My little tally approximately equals 3337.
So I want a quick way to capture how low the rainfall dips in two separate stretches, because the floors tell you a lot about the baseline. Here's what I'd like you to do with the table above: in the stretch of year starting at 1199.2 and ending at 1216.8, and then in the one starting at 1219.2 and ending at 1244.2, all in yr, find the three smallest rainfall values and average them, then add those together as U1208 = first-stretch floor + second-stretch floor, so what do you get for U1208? 236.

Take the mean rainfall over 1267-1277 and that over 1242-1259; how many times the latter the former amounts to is 0.99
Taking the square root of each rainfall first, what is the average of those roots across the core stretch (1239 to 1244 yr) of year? 13.3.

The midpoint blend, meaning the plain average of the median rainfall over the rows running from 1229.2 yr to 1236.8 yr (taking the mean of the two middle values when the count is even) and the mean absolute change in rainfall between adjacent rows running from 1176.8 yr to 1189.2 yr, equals 92.4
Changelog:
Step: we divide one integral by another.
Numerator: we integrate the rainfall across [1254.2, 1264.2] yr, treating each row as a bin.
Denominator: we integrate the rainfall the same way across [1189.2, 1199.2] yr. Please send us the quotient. 1.00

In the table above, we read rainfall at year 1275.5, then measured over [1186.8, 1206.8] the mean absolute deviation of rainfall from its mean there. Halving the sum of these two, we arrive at 93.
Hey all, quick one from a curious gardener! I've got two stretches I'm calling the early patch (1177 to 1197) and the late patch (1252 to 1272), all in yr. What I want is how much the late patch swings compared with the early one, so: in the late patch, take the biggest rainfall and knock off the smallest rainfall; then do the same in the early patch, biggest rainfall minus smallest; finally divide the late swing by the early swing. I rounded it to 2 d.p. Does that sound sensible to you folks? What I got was 0.35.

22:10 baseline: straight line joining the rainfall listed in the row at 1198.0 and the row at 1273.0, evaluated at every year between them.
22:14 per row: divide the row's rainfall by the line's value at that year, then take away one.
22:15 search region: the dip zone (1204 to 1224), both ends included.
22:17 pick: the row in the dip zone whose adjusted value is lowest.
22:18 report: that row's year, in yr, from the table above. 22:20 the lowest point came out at 1215.5 yr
